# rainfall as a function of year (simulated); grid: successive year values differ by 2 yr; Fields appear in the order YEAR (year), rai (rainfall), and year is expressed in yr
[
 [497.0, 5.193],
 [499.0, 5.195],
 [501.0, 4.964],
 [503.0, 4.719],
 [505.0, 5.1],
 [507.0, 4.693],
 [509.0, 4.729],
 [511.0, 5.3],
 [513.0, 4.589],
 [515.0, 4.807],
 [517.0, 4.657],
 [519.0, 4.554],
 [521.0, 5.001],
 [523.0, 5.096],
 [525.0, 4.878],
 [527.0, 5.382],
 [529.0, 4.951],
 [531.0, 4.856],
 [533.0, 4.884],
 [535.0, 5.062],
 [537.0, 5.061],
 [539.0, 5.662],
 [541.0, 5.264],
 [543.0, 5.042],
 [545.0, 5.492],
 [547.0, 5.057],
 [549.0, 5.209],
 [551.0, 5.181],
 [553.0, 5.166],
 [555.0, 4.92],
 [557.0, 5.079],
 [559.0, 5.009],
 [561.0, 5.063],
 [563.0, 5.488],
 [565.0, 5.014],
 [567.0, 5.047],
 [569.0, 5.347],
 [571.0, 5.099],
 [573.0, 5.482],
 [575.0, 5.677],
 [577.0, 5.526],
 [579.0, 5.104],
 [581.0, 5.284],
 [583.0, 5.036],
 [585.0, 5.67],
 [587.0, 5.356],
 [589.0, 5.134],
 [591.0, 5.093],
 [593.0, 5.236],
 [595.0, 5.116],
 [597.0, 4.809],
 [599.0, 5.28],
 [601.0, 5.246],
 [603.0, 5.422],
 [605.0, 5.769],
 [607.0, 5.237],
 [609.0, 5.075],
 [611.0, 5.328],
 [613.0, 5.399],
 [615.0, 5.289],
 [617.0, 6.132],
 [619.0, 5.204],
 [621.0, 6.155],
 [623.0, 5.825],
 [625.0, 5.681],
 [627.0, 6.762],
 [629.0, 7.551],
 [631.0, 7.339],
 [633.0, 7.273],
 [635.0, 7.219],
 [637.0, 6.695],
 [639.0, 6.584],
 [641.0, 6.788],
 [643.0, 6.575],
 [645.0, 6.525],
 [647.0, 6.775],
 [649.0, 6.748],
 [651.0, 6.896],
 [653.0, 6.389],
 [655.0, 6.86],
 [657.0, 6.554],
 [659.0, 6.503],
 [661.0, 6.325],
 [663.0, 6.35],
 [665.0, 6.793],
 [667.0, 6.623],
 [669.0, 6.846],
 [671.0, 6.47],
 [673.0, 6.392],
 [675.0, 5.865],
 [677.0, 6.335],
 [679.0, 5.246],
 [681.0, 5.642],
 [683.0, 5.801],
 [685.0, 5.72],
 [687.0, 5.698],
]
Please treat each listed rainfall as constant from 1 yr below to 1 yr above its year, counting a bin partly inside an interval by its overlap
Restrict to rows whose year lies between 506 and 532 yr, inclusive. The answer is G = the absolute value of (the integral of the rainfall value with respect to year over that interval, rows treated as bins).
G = 127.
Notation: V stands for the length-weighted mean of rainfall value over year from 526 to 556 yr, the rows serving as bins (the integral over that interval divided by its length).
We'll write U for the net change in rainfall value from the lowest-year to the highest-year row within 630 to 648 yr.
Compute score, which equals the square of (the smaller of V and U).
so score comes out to 0.3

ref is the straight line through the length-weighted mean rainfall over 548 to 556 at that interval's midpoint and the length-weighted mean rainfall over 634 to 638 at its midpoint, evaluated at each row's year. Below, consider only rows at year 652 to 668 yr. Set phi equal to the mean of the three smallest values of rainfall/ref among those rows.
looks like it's 0.85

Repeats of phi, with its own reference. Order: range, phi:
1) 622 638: 0.89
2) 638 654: 0.90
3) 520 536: 1.05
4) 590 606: 0.83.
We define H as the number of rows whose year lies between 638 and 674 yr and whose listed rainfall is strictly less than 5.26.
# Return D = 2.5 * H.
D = 0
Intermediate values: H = 0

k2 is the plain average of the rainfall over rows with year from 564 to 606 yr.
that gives 5.3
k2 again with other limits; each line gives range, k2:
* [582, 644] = 5.8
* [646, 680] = 6.5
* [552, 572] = 5.1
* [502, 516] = 4.8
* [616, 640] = 6.5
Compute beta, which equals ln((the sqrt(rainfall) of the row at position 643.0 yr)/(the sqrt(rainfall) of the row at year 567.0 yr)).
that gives 0.13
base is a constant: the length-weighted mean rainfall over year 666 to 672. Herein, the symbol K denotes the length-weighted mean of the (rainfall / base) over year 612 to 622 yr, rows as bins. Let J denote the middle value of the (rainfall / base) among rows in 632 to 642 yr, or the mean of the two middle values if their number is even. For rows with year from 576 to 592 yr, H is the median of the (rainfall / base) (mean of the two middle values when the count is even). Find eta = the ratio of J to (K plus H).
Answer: 0.63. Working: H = 0.78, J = 1.02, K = 0.85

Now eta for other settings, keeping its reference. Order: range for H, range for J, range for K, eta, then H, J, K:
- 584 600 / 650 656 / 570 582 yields 0.65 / 0.78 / 1.03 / 0.81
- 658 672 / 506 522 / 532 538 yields 0.41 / 0.98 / 0.71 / 0.75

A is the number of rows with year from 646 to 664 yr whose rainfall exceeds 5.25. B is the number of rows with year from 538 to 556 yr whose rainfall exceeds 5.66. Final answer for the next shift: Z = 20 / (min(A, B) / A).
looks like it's 180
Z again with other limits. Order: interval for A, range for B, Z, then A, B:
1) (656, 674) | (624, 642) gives 20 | 9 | 9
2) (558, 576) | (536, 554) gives 80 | 4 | 1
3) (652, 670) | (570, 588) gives 90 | 9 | 2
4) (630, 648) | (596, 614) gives 180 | 9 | 1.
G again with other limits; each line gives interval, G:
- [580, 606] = 137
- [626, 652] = 179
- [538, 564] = 135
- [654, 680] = 166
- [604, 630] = 151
